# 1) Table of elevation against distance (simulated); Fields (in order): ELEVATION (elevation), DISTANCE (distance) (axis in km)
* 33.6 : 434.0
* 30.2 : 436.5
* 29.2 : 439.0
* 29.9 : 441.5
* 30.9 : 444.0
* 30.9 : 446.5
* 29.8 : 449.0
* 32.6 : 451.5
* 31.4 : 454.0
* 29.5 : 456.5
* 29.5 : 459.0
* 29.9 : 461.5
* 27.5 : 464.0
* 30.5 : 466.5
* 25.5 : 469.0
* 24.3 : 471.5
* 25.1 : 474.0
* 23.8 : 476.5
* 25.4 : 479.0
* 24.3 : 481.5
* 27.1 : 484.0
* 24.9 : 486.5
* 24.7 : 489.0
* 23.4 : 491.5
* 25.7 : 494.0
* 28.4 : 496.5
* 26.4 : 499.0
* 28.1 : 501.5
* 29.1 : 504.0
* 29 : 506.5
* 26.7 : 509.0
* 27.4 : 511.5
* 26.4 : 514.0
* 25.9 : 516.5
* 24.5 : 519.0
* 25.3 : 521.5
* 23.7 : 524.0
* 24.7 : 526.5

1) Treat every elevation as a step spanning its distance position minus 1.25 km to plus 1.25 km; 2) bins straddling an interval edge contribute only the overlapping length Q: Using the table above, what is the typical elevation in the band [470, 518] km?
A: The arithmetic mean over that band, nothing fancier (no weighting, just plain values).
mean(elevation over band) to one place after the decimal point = 26.1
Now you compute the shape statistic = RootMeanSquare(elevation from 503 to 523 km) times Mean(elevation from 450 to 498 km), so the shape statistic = 725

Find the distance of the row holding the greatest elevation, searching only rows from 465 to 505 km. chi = 466.5 km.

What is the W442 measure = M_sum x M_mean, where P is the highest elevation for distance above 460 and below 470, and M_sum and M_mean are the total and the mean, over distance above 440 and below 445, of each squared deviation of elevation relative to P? 0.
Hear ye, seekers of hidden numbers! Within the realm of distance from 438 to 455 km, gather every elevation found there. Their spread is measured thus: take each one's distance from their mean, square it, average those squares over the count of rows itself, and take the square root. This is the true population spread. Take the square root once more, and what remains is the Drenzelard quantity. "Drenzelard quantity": 1.0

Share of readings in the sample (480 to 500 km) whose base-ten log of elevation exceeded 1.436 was 0.1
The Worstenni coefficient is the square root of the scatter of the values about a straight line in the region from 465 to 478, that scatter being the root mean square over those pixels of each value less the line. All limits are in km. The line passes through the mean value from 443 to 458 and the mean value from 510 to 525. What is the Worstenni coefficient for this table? 2.00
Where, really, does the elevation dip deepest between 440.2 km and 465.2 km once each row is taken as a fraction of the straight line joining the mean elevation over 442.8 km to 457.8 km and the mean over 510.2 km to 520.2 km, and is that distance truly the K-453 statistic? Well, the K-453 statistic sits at 464.0 km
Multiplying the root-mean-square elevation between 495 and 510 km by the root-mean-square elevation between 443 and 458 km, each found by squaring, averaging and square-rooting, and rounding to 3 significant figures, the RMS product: 863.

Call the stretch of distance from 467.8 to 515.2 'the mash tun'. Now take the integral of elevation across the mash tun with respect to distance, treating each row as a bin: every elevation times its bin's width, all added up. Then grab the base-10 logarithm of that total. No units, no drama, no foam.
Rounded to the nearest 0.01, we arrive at 3.09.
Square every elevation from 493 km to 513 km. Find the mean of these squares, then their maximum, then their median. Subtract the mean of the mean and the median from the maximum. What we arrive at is 80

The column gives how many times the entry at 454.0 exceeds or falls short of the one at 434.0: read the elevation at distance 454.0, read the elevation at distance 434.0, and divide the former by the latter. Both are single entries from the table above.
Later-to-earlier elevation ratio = 0.935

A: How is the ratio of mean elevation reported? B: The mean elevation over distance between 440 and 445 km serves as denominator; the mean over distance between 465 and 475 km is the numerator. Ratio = 0.87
